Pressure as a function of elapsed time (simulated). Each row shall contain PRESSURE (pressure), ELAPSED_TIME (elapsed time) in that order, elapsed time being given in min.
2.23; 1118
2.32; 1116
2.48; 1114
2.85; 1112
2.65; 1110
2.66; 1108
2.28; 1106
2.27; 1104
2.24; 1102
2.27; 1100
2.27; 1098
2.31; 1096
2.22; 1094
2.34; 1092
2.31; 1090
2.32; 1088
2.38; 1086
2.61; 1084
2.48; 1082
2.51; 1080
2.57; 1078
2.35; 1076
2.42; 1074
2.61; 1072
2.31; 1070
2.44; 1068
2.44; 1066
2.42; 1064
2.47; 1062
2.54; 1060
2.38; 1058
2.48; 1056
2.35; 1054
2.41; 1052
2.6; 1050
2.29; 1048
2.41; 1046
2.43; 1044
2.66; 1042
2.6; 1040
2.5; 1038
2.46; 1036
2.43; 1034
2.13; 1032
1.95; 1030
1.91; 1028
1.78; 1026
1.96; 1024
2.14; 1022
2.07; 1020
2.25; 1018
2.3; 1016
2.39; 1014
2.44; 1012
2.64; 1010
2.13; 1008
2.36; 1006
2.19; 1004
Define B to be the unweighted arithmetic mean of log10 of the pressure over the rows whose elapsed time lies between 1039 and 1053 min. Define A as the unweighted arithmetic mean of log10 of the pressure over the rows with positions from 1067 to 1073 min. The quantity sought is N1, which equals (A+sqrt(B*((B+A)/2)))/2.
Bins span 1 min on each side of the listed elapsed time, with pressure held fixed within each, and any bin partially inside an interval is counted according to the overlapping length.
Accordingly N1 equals 0.39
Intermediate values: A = 0.389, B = 0.39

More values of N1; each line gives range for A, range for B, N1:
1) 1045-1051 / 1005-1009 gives 0.37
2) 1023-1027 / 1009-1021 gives 0.31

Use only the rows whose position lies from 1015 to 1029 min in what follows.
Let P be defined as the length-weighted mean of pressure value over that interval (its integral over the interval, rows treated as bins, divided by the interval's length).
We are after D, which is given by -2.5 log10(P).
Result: -0.784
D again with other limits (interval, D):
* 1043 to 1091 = -0.968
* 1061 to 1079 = -0.972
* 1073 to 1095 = -0.955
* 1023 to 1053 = -0.905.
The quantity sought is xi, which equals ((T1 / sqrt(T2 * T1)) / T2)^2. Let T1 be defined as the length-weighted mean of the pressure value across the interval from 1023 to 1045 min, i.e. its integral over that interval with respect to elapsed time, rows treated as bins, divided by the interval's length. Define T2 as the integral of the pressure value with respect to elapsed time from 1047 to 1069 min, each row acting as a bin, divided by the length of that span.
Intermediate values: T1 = 2.3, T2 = 2.44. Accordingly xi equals 0.156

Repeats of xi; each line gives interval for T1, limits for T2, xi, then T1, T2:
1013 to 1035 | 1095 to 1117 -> 0.150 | 2.1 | 2.42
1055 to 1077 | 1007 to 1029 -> 0.235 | 2.4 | 2.18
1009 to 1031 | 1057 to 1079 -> 0.147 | 2.2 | 2.45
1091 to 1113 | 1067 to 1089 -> 0.162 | 2.4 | 2.45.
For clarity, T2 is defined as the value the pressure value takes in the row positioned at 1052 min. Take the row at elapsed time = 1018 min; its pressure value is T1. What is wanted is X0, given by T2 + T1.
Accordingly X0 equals 4.66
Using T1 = 2.25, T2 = 2.41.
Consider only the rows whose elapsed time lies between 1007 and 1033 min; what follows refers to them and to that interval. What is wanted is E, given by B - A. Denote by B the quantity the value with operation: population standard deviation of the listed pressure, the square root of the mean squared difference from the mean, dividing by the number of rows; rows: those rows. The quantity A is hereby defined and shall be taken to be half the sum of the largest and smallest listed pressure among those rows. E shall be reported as -1.98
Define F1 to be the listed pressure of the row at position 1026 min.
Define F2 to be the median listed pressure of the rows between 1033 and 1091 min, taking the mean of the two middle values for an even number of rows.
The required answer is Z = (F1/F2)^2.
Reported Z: 0.53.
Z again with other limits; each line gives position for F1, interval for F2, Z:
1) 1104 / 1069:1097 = 0.92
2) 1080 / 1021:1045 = 1.21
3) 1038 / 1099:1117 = 1.16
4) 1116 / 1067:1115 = 0.96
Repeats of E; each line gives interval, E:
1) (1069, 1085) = -2.35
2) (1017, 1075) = -2.00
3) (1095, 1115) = -2.34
